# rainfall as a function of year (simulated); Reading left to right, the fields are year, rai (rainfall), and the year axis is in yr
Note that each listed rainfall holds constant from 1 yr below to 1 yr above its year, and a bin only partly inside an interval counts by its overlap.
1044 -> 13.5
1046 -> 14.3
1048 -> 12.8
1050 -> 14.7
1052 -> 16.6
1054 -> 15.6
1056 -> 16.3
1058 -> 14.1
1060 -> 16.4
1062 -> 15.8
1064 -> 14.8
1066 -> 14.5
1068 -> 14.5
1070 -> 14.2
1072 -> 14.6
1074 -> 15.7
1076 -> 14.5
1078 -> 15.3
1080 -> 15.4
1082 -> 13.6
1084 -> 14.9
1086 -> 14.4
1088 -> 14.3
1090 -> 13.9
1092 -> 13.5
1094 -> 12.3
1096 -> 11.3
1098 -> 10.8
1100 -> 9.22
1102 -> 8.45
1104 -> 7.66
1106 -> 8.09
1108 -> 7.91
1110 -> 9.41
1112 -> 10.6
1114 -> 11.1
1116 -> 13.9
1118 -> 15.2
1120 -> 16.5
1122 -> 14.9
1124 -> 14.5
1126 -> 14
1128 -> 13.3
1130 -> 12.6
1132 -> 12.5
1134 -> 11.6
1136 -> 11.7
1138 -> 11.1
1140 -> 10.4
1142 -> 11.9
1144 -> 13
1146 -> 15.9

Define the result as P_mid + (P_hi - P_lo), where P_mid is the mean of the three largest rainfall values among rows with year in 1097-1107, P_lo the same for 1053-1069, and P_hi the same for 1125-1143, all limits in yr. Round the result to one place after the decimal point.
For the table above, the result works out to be 6.6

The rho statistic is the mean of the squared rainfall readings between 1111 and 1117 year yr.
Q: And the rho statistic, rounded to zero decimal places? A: 143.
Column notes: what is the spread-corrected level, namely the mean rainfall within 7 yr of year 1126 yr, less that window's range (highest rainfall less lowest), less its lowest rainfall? -2.5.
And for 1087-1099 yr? -1.6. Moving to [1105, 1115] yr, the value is -1.7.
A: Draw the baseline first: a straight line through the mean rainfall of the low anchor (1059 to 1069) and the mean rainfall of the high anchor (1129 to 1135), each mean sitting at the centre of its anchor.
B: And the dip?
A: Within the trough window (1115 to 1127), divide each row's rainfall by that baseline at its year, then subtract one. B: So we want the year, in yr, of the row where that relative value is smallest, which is 1116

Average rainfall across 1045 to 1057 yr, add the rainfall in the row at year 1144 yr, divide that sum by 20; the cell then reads 1.40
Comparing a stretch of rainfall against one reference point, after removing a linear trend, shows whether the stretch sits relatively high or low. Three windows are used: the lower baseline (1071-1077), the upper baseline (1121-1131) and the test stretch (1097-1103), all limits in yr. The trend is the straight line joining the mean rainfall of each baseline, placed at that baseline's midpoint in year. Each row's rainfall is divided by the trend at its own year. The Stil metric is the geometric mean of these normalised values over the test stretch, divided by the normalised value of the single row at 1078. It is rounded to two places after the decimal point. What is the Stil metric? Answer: 0.64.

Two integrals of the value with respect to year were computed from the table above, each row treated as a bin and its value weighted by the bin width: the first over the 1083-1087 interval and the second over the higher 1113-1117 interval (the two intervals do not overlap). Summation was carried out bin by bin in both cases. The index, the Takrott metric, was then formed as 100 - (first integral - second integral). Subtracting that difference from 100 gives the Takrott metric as 91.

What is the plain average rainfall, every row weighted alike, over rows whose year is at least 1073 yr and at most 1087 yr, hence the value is 15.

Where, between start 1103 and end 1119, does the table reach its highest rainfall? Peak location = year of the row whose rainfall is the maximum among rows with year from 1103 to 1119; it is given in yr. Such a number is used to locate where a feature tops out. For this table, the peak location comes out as 1118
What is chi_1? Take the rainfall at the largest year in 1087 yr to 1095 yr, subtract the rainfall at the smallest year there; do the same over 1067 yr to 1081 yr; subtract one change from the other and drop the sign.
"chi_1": 2.9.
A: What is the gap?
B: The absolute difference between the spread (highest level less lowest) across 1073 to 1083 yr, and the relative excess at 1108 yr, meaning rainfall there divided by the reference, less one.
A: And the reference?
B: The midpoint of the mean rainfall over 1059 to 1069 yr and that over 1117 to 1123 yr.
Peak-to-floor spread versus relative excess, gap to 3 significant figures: 2.59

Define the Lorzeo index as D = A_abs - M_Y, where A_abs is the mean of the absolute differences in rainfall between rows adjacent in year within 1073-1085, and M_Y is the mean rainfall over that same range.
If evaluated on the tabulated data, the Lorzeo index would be -13.9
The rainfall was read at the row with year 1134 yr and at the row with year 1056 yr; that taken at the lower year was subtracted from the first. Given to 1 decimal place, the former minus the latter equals -4.7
